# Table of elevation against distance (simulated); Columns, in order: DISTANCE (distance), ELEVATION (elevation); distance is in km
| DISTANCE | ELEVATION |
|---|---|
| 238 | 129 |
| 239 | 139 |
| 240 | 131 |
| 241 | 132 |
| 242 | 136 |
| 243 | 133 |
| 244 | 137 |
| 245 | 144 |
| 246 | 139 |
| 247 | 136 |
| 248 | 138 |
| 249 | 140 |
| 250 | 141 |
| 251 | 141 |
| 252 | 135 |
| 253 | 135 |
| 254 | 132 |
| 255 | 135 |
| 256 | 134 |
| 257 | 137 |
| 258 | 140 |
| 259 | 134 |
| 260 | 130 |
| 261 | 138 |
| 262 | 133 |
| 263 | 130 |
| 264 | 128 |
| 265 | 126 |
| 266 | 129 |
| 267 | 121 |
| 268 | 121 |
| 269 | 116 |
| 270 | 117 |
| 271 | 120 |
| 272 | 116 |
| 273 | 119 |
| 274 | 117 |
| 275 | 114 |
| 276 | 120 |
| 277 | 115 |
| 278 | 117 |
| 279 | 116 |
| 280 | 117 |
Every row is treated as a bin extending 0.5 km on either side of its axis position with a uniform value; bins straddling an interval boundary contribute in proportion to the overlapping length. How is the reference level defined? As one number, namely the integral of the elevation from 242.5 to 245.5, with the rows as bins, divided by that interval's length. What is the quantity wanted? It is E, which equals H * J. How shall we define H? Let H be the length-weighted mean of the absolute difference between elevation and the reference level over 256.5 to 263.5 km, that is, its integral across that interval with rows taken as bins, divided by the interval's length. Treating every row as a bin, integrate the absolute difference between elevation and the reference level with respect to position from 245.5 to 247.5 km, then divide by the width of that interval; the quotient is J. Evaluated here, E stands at 6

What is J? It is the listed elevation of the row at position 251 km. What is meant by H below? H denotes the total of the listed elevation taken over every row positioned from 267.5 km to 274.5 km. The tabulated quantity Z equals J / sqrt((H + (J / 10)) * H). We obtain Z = 0.17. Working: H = 826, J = 141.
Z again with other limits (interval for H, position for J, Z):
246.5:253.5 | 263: 0.13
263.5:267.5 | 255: 0.26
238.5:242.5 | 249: 0.26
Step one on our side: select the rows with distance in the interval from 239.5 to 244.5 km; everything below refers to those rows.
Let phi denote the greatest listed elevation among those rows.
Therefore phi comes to 137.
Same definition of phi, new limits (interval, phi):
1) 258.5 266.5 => 138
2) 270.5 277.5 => 120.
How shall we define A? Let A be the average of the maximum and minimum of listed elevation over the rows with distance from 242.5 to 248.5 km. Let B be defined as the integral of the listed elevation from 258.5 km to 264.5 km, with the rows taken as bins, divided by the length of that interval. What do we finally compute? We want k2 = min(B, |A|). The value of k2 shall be 132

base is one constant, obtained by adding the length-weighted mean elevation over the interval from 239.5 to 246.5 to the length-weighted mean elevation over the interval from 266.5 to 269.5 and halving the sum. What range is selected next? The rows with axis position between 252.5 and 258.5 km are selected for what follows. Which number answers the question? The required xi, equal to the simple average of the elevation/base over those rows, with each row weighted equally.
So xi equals 1.06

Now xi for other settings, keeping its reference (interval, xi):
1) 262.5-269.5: 0.97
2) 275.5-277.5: 0.92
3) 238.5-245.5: 1.07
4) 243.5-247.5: 1.09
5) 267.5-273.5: 0.93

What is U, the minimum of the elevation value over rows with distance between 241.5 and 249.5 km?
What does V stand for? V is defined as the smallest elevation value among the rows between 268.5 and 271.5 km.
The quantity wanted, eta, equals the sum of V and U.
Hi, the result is 249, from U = 133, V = 116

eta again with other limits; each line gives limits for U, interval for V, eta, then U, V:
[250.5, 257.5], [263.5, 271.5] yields 248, 132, 116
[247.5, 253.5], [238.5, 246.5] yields 266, 135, 131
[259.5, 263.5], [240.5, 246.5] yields 262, 130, 132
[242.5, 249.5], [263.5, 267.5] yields 254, 133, 121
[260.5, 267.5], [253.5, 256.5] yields 253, 121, 132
